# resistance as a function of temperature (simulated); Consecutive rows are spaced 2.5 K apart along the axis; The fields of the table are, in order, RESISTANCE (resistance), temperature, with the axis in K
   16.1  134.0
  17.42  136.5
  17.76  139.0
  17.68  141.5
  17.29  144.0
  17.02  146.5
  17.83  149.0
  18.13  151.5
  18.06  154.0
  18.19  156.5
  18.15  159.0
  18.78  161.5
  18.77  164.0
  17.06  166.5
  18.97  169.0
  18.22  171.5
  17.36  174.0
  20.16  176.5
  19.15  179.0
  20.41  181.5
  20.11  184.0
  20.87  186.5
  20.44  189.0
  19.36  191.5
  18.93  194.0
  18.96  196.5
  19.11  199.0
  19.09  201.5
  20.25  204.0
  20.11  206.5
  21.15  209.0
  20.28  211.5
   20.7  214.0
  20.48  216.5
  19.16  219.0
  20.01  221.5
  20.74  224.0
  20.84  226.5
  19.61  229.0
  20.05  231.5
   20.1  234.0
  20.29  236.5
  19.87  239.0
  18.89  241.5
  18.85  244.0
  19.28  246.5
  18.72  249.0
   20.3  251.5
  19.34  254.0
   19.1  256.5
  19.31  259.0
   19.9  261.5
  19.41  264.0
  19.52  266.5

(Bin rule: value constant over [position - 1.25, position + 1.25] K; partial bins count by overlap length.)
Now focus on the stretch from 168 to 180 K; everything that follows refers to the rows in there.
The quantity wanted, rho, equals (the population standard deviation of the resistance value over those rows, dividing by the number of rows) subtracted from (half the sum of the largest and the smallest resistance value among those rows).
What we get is 17.8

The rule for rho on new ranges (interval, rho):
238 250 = 18.9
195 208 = 19.0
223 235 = 19.8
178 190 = 19.4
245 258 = 19.0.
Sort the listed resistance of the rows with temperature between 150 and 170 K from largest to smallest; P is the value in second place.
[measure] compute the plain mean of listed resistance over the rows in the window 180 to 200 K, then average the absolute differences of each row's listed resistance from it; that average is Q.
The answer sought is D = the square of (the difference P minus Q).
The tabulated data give 327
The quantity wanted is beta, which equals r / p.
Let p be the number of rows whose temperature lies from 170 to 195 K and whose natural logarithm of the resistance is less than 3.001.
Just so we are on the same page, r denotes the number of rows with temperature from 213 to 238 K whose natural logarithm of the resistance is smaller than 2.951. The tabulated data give 0.0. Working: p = 5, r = 0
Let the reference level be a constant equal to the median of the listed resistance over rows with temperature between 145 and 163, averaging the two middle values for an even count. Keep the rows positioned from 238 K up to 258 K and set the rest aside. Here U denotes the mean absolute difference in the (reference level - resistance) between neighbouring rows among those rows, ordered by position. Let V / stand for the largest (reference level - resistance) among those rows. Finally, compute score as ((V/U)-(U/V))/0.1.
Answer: 3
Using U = 0.68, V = -0.59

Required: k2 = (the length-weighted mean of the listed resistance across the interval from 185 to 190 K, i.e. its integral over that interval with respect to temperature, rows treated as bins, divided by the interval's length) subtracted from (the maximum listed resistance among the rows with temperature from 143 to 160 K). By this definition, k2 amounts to -2.4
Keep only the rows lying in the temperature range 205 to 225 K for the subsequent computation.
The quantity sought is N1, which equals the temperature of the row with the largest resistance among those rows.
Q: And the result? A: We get 209.0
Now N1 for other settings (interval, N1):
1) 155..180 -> 176.5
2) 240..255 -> 251.5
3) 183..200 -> 186.5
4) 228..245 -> 236.5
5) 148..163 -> 161.5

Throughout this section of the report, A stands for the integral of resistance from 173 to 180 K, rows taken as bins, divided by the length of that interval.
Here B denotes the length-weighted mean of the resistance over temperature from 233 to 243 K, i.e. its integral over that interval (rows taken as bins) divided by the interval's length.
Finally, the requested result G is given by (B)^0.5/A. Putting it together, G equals 0.235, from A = 18.9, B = 19.8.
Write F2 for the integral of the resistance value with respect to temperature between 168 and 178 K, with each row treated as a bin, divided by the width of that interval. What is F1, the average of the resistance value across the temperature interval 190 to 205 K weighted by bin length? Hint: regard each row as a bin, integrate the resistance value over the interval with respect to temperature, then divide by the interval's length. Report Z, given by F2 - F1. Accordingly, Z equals -0.6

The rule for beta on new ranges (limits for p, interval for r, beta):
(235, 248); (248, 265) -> 0.5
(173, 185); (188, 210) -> 2.0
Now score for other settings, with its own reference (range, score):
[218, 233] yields -9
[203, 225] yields -8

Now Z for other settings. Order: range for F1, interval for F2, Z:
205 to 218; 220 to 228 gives -0.1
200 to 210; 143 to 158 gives -2.3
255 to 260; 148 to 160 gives -1.1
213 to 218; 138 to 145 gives -2.9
